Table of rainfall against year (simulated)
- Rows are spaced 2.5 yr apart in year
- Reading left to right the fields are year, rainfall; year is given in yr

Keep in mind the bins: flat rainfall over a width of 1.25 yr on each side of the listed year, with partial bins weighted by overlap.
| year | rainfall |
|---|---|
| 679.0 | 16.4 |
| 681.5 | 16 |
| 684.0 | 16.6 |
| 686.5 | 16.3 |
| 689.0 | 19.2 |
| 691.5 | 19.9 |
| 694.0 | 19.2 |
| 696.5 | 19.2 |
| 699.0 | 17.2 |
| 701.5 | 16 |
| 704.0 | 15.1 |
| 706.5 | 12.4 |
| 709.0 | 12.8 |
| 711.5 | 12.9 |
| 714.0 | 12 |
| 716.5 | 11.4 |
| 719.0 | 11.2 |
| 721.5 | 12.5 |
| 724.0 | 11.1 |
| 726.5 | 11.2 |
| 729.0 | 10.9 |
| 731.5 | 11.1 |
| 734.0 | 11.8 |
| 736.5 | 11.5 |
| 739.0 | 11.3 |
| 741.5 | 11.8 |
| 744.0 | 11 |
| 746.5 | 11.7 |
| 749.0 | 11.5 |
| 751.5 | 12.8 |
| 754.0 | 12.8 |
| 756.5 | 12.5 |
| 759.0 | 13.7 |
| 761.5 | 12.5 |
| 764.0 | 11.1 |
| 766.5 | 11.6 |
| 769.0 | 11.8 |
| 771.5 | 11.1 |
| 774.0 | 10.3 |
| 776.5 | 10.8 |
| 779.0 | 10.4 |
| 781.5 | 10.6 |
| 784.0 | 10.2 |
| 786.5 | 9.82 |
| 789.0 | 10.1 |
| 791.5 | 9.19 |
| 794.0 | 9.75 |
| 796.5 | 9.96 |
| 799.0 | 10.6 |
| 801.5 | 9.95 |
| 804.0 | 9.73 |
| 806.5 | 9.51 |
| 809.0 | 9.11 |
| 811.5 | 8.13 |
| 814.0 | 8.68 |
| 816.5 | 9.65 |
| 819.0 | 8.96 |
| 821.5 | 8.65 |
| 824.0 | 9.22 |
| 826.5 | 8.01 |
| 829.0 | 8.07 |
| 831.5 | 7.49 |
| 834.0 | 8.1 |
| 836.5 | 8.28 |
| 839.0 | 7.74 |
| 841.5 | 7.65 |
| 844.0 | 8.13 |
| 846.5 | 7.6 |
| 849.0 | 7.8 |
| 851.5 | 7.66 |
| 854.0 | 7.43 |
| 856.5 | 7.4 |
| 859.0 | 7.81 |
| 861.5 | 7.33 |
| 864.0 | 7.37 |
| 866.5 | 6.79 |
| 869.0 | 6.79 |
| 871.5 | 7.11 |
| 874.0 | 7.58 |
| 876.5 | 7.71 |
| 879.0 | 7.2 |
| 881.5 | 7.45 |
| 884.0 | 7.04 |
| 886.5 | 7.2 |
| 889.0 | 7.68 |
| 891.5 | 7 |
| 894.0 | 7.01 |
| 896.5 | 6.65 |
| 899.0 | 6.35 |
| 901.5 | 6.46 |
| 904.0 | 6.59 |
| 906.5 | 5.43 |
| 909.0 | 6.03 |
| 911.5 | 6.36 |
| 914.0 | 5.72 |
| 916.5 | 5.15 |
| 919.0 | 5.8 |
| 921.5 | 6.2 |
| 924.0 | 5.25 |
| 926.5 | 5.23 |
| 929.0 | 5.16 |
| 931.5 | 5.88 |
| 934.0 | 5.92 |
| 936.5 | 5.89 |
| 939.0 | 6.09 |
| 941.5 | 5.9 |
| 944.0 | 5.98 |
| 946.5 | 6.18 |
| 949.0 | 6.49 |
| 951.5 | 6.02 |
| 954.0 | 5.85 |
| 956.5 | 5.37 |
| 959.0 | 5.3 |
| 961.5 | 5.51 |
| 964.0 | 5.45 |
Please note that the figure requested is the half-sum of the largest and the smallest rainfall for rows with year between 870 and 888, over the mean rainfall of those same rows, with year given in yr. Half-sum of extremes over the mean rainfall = 1.007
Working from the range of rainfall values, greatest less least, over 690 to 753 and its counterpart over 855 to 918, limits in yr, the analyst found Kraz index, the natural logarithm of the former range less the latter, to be 1.8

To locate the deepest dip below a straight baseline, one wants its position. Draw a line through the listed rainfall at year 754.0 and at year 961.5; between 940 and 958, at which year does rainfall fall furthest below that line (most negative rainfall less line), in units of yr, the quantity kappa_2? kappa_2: 956.5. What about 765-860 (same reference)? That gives 811.5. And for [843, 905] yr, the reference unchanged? 866.5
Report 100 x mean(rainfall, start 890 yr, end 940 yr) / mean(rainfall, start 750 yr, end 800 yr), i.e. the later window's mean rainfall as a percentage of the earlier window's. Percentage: 54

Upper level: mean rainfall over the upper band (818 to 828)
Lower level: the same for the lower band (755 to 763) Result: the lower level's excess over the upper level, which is 4.2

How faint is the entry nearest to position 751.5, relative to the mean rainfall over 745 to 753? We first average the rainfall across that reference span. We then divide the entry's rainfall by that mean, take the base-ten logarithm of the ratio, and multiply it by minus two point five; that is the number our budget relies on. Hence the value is -0.1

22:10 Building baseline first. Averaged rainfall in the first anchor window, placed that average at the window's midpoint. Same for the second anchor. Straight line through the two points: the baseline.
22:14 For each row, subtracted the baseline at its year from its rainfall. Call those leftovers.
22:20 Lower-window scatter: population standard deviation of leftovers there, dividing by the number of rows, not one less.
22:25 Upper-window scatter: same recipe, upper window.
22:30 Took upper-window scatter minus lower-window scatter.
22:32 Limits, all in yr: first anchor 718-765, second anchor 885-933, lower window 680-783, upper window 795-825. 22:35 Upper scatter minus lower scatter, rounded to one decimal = -1.6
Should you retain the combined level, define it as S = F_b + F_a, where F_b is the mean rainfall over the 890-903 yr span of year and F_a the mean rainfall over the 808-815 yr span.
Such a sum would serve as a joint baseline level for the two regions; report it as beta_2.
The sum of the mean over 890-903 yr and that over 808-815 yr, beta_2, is 15.3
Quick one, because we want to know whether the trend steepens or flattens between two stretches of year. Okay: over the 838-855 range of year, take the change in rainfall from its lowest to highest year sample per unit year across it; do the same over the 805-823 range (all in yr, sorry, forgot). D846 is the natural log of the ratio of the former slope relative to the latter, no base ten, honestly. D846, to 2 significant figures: -1.0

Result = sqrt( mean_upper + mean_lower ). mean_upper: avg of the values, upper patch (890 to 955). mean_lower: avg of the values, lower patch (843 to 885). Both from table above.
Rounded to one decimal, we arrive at 3.7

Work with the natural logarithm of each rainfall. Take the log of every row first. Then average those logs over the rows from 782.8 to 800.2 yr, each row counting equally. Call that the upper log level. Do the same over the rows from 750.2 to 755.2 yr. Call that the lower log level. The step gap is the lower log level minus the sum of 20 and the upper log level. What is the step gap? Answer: -19.7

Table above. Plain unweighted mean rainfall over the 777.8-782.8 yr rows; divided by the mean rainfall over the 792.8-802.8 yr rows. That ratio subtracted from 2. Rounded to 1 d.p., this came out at 1.0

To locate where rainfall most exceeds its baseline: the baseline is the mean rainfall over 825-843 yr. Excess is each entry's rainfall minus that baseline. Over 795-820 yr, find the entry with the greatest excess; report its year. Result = 799.0 yr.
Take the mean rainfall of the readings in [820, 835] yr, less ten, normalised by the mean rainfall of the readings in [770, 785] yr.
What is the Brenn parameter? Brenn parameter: -0.16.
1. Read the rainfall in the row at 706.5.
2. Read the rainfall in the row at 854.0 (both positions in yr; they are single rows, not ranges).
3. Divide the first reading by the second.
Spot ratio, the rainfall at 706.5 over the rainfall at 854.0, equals 1.67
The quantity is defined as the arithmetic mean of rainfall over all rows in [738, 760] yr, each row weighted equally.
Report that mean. 12.1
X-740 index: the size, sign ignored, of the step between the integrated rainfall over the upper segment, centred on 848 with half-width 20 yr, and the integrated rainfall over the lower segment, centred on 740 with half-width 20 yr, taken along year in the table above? 166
